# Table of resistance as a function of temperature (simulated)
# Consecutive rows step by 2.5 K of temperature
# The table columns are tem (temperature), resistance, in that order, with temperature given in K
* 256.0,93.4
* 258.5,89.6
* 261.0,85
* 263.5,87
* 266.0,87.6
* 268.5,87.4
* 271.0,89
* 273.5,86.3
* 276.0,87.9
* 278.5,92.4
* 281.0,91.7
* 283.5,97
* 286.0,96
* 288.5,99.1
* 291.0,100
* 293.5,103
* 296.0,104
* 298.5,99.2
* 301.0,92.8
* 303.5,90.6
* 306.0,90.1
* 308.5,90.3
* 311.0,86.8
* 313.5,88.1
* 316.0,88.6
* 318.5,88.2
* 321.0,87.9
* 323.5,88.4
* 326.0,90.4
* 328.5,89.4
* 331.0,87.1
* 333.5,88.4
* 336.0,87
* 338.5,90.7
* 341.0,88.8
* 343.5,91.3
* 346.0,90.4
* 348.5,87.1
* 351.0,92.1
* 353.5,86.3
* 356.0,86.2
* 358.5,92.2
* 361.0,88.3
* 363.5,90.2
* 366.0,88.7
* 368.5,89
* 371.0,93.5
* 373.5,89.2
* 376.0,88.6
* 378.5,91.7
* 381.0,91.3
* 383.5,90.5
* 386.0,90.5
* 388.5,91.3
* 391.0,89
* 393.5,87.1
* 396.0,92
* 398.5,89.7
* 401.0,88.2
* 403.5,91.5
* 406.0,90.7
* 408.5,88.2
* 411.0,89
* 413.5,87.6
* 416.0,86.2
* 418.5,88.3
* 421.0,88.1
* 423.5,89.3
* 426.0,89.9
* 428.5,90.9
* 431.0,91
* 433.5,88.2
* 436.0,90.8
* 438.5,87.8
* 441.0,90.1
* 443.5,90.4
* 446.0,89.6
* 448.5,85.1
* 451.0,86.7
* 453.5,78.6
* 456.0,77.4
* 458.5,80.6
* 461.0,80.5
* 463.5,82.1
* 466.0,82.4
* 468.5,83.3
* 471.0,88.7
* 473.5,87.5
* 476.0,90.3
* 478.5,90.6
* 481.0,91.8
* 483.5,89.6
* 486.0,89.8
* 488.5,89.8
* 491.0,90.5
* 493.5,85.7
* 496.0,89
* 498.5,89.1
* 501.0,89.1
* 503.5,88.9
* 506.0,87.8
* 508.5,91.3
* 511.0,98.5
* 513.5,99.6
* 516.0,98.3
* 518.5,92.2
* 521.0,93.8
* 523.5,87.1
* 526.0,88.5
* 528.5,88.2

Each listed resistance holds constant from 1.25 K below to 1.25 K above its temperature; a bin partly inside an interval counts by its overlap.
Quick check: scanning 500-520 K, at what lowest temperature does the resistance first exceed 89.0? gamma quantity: 501.0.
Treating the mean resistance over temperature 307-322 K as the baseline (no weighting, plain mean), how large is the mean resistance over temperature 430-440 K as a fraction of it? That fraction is 1.01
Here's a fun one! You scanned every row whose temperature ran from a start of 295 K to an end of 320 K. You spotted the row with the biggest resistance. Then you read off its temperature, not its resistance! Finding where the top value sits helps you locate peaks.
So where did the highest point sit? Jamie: 296.0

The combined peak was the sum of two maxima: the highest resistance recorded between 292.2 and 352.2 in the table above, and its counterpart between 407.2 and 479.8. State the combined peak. 195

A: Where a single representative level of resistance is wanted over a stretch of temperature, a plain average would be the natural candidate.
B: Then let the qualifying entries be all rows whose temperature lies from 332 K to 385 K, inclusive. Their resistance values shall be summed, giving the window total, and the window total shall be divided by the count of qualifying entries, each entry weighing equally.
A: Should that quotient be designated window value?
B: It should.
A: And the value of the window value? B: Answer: 89.6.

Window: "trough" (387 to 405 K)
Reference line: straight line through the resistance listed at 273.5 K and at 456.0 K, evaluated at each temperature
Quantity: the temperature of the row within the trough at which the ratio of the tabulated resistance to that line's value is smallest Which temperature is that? 393.5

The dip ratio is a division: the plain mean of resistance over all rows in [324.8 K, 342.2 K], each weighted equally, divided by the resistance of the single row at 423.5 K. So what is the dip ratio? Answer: 0.99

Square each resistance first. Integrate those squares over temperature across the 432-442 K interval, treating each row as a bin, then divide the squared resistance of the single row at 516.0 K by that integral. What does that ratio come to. 0.121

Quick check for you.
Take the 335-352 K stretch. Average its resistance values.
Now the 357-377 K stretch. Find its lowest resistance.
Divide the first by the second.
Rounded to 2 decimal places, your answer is 1.02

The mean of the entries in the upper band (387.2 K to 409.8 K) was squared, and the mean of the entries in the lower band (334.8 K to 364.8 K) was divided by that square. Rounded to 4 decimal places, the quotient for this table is 0.0111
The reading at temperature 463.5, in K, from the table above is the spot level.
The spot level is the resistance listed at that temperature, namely 82.1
